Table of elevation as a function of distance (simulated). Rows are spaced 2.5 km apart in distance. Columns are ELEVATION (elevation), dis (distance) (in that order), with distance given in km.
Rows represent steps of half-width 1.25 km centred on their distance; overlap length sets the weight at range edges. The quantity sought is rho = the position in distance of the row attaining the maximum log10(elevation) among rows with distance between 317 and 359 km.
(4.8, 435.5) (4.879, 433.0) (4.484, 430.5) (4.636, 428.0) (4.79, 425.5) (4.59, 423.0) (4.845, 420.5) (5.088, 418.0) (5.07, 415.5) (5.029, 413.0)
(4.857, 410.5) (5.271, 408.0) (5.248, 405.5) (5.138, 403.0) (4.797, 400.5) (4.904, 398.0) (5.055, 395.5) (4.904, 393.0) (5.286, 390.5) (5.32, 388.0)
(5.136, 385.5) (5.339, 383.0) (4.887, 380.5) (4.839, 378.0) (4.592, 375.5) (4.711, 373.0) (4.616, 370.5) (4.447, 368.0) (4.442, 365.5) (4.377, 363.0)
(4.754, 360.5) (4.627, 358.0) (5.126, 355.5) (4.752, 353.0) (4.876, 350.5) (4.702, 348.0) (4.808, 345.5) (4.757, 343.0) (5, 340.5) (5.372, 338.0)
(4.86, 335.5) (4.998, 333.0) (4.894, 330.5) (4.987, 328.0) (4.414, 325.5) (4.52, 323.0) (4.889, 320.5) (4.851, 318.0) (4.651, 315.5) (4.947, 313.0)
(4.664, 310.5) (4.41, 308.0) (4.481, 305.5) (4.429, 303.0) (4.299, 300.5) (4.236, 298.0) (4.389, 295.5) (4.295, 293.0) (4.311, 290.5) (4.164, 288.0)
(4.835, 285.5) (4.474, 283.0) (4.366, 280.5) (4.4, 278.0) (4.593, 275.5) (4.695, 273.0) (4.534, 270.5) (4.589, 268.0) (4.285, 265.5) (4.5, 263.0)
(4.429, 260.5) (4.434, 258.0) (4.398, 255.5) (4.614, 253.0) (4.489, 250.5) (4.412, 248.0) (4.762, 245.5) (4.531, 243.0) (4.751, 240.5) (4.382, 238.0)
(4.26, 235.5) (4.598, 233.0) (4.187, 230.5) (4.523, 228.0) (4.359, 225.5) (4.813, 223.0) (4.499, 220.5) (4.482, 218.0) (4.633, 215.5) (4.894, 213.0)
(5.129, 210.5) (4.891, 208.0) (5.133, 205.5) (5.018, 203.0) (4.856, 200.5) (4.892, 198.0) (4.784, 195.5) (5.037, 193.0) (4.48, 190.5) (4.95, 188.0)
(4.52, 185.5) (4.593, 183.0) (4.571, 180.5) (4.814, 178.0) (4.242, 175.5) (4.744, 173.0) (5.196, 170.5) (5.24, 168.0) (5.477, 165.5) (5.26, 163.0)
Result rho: 338.0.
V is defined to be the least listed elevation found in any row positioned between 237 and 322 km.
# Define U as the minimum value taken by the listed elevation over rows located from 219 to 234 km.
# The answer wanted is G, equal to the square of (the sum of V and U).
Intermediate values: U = 4.187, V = 4.164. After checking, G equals 70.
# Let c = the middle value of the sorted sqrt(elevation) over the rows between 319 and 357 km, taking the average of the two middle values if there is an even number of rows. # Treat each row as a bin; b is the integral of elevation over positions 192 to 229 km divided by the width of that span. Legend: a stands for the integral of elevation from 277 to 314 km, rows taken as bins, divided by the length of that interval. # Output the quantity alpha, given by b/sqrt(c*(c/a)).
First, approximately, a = 4.4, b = 4.80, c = 2.21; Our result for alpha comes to 4.58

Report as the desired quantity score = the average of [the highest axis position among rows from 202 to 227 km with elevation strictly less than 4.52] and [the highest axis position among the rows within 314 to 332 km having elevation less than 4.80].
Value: 275.5 km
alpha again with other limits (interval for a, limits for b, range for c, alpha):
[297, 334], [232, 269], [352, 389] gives 4.44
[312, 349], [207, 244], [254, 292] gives 4.80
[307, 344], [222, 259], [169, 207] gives 4.50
